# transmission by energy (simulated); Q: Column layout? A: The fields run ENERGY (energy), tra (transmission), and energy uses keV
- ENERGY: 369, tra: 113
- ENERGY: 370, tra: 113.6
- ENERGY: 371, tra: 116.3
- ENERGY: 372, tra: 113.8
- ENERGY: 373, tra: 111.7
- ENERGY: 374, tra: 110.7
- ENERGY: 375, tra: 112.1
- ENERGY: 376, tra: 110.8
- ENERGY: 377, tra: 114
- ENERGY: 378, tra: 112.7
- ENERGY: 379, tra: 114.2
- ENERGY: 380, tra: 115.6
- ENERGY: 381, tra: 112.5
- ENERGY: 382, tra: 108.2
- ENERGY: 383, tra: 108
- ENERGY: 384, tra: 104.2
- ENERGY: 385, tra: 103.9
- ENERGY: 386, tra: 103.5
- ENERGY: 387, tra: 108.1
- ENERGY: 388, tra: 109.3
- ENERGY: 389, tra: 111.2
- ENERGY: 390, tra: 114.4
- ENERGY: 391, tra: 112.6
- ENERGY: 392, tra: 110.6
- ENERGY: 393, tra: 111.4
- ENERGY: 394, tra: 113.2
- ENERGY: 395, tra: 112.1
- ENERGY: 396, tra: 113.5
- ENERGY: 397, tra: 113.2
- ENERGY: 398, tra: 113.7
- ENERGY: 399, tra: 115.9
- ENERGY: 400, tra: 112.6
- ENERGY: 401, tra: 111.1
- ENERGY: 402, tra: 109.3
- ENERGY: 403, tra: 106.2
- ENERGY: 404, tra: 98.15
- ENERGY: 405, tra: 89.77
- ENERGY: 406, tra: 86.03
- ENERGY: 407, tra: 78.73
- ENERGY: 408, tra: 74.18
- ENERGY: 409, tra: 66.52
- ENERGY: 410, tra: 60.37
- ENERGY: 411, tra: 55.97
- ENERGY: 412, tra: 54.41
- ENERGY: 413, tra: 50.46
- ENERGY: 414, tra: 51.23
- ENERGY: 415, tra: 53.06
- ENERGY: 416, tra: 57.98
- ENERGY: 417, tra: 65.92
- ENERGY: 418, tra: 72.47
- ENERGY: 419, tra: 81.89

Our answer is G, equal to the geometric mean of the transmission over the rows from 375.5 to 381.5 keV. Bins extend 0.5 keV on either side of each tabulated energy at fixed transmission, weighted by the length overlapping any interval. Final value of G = 113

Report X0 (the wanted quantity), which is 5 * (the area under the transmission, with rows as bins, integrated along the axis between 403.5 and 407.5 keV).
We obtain 1763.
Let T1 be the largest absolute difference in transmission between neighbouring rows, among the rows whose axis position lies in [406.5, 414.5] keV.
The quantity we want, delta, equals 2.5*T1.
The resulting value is 19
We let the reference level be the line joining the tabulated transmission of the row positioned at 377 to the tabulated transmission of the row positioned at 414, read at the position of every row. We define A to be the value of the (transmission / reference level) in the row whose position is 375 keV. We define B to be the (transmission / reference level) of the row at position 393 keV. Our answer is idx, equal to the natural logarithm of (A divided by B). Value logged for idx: -0.3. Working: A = 0.95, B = 1.3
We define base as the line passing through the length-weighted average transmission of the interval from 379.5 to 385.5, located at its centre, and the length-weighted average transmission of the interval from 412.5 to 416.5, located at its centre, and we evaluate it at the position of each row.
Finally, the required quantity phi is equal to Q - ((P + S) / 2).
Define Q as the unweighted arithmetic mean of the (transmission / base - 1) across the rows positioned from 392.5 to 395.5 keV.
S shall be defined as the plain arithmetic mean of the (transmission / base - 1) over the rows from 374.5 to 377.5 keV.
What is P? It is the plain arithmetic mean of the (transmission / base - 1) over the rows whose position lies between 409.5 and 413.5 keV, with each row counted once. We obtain 0.3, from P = -0.05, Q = 0.3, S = -0.06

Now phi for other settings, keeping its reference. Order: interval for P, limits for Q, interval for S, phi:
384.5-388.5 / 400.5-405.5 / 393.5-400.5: 0.2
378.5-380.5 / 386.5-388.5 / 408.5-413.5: 0.1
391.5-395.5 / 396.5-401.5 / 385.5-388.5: 0.3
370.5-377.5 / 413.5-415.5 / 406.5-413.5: 0.0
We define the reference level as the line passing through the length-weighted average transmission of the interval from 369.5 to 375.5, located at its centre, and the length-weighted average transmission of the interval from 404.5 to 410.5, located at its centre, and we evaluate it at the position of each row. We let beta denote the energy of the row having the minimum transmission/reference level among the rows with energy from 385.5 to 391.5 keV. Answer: 386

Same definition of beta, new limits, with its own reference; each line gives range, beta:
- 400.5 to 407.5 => 407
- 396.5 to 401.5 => 397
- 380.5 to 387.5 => 384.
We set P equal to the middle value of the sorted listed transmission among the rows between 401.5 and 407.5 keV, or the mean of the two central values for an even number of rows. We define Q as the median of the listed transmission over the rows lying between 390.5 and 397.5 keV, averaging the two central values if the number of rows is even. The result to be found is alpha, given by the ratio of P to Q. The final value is 0.8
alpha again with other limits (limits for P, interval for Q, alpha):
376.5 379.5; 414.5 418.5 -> 1.8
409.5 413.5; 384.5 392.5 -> 0.5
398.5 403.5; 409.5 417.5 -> 2.0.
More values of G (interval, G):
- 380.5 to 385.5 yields 107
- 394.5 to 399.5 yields 114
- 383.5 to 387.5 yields 105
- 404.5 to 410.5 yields 75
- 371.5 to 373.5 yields 113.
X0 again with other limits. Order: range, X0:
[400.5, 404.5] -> 2124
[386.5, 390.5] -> 2215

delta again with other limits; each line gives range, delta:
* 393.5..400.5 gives 8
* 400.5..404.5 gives 20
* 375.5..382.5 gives 11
